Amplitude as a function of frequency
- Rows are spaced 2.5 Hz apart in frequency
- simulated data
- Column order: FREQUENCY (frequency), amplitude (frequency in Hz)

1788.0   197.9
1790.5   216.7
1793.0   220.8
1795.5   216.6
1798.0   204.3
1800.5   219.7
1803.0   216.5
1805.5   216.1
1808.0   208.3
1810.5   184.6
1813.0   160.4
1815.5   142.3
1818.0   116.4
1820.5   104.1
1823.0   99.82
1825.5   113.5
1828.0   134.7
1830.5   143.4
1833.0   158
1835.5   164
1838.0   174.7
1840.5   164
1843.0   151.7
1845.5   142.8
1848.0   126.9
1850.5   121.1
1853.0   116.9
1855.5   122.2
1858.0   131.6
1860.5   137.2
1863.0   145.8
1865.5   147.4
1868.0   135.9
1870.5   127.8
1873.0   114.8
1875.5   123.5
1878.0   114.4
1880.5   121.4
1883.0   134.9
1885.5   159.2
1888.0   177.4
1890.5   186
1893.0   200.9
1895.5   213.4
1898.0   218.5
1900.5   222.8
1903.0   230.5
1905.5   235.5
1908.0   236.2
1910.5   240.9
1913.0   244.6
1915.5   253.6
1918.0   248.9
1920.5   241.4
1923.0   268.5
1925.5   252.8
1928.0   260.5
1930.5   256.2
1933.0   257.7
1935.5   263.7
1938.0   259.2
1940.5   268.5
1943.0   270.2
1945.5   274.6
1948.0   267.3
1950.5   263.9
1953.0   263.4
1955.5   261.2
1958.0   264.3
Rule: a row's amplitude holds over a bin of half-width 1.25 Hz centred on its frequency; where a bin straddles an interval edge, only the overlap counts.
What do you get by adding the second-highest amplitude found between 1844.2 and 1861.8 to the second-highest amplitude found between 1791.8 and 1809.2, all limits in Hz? 357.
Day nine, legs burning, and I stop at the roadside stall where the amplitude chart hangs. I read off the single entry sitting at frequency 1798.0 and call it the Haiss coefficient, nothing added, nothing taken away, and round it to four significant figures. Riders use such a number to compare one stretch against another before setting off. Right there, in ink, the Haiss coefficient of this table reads 204.3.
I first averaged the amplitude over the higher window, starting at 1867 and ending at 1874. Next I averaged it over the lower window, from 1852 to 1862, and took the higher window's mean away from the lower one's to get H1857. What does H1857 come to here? 1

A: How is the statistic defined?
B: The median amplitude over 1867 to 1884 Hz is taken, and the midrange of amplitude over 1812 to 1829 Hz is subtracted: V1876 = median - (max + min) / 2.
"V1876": -7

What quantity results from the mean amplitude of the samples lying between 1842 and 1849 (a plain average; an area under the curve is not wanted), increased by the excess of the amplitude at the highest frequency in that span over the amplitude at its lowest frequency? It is 116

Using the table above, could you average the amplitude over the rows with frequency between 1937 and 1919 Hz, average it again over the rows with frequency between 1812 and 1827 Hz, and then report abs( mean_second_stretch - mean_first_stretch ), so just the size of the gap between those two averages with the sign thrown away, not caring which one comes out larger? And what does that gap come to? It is 135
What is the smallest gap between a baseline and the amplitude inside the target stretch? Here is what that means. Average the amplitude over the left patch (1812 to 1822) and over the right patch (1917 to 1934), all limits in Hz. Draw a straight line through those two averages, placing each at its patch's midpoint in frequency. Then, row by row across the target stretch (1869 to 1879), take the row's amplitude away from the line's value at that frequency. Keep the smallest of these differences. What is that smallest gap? 64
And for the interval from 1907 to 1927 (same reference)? -16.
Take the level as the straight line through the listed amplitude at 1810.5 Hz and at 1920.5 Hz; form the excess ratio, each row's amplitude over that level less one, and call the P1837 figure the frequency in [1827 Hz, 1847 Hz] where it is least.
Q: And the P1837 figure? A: 1828.0 Hz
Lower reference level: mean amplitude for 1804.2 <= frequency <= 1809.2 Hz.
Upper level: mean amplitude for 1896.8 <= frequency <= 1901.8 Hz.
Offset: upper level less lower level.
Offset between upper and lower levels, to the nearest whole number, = 8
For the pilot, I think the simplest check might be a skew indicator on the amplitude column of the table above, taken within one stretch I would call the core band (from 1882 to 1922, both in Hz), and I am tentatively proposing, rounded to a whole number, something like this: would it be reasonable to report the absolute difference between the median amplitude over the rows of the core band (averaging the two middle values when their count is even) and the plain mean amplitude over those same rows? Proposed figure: 11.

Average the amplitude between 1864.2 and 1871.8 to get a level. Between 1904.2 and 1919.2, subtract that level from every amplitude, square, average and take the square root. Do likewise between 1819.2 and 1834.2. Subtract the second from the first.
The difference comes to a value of 82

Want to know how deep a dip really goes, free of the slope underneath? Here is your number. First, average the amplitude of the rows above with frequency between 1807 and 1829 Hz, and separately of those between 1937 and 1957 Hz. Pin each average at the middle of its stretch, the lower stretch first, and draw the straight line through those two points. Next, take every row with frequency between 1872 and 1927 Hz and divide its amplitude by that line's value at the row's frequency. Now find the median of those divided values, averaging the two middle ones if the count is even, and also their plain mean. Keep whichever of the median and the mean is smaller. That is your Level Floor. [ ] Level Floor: 0.91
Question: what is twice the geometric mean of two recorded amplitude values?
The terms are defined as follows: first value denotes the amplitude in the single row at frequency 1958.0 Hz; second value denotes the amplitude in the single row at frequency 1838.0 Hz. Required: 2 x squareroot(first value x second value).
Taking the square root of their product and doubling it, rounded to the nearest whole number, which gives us 430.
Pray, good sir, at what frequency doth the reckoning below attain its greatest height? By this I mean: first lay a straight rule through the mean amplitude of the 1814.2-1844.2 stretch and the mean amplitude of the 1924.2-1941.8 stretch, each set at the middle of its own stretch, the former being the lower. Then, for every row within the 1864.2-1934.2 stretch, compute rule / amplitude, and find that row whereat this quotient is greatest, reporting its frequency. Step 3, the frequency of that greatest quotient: 1878.0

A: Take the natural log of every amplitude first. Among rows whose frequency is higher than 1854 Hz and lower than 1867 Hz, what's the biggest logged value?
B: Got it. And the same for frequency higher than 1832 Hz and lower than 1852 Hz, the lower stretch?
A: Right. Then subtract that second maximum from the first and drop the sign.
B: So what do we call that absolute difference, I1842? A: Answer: 0.17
